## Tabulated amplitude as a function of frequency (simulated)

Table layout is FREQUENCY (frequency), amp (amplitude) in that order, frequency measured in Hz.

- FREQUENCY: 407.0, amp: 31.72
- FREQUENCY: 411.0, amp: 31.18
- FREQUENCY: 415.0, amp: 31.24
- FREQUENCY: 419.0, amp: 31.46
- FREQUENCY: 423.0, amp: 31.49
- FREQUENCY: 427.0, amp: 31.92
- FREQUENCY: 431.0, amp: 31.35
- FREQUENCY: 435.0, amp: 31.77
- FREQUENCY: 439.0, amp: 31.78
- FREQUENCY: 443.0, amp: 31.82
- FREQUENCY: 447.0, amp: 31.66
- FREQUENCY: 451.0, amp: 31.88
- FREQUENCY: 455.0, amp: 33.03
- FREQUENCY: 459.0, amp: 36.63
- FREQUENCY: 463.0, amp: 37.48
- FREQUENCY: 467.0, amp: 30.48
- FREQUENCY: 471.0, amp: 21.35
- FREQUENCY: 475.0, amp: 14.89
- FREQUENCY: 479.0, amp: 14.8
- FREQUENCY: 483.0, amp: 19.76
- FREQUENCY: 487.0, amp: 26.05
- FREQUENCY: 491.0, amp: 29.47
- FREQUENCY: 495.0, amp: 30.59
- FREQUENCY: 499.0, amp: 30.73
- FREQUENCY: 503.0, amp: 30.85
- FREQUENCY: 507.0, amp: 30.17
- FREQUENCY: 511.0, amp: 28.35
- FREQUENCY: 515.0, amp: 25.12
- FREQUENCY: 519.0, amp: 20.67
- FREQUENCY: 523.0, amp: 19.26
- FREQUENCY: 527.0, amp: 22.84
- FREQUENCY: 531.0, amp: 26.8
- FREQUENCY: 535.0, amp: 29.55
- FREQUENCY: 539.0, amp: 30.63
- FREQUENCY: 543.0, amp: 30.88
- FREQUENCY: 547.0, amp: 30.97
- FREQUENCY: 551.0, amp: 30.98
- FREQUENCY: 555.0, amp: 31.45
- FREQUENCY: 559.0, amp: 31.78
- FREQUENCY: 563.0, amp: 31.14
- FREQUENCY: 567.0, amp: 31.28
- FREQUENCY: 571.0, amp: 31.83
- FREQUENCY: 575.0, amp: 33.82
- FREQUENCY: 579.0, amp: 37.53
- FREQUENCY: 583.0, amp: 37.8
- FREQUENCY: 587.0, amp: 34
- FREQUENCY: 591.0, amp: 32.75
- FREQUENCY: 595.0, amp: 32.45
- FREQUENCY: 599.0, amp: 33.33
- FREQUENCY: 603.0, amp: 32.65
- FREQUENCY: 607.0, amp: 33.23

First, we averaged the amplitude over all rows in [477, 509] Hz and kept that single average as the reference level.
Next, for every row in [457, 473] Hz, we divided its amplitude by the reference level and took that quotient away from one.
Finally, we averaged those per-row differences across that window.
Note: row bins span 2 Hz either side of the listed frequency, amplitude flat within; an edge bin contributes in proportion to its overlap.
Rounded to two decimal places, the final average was -0.19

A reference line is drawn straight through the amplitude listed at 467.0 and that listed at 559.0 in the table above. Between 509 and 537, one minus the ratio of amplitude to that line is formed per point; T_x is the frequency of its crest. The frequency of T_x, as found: 523.0 Hz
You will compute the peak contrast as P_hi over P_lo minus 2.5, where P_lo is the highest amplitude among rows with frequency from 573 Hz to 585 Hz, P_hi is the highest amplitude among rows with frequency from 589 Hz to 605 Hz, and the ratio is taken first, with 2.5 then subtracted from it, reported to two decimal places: -1.62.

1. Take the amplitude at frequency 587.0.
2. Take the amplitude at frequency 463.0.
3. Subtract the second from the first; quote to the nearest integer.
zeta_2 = -3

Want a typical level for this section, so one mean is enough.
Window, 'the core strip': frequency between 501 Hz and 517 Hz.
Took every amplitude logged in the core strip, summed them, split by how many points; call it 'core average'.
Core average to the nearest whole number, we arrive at 29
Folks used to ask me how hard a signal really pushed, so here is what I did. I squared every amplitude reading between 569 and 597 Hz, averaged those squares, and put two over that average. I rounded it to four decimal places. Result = 0.0017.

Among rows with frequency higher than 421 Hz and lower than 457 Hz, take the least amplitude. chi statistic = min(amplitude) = 31.35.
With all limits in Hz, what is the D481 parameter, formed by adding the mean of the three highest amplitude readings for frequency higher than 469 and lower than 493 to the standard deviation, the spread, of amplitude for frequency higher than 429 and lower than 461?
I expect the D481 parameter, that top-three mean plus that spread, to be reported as 27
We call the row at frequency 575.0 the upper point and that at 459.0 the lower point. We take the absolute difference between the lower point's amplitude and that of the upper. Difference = 3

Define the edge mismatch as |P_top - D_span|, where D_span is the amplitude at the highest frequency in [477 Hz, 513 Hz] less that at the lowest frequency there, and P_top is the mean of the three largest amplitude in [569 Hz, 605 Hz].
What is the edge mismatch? 23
